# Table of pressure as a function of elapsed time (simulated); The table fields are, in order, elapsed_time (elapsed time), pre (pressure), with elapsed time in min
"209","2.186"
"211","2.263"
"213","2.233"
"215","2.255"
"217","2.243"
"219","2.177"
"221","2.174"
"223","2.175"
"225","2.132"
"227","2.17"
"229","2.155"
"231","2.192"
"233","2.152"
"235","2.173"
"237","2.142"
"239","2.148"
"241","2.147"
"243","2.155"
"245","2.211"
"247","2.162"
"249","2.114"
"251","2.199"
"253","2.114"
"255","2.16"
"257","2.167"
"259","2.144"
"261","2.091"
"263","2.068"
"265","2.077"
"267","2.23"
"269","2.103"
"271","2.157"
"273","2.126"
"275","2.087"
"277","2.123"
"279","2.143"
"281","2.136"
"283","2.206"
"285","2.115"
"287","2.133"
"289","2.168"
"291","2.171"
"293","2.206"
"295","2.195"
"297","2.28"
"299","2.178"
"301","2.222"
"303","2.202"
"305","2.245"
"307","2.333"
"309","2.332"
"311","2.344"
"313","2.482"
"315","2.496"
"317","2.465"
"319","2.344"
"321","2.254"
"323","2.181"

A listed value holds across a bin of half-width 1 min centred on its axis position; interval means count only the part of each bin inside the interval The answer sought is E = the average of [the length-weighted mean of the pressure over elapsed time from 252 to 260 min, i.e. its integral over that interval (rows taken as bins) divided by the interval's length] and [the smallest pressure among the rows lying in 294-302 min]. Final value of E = 2.16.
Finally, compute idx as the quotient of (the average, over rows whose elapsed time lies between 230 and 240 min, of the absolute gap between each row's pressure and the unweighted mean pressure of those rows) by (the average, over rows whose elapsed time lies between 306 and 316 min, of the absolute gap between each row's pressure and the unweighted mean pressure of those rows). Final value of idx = 0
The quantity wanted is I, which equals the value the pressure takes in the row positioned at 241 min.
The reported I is 2.147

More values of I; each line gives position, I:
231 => 2.192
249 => 2.114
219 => 2.177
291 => 2.171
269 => 2.103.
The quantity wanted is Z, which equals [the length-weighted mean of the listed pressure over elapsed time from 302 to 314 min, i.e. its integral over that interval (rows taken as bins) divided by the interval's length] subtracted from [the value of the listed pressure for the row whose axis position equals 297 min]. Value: -0.04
